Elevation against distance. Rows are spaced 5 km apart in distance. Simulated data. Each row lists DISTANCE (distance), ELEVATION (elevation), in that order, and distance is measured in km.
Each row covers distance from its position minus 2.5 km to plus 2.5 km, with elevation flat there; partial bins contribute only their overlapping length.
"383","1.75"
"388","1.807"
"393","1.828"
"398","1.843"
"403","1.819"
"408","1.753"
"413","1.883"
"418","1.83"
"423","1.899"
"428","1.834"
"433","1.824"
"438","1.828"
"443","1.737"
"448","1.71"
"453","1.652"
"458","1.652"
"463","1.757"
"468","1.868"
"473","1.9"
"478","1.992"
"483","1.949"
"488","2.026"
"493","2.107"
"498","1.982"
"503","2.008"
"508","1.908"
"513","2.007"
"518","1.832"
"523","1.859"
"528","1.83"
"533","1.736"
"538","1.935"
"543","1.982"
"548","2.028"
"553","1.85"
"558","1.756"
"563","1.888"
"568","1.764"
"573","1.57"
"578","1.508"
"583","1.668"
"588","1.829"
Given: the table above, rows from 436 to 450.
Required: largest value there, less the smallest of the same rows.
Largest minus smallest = 0.12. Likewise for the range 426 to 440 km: 0.01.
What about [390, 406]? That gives 0.02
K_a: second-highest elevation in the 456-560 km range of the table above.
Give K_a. 2.028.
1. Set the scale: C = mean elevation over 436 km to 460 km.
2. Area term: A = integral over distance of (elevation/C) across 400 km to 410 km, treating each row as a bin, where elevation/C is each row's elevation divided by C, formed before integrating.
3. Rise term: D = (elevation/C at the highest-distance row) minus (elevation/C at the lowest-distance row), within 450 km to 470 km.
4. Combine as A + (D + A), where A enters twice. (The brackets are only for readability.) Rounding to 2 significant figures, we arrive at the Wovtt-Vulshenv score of 21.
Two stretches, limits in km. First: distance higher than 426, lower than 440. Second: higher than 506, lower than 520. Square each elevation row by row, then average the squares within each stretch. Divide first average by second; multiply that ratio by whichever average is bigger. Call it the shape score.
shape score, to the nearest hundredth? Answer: 3.34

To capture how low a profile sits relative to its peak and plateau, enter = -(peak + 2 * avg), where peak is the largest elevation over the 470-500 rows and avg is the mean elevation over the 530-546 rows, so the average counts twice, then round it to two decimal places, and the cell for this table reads -5.88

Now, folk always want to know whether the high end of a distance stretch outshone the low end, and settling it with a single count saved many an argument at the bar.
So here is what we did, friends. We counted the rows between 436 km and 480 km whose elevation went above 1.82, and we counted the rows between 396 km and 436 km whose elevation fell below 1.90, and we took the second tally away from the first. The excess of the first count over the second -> -4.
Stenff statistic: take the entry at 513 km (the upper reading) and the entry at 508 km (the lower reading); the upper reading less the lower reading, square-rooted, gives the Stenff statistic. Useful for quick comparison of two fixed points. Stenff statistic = 0.31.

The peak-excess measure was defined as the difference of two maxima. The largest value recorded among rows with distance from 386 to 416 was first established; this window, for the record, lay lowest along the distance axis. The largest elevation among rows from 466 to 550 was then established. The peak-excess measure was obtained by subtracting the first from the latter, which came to 0.22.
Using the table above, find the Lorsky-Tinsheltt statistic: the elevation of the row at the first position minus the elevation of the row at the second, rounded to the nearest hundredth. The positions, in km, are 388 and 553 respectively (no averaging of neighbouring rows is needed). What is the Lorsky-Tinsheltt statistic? -0.04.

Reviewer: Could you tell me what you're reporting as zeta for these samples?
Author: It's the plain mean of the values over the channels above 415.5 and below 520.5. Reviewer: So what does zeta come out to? 1.87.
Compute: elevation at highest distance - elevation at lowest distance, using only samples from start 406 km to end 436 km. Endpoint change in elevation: 0.07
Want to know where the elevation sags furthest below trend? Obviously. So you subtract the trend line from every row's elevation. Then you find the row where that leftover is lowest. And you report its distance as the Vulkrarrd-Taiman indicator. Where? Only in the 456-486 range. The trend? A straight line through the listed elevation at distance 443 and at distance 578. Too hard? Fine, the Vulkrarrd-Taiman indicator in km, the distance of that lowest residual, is 458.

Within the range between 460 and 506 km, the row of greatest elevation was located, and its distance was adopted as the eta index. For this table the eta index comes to 493 km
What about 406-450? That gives 423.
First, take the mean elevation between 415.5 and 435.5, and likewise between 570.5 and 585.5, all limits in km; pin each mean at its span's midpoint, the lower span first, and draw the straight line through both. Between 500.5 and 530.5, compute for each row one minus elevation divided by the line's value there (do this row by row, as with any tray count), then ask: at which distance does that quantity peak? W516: 518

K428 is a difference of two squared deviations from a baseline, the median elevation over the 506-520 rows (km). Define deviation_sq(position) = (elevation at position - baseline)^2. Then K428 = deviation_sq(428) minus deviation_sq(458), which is -0.06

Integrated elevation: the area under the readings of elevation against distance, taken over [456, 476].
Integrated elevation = 36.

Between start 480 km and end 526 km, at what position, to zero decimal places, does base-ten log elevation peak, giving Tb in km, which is 493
